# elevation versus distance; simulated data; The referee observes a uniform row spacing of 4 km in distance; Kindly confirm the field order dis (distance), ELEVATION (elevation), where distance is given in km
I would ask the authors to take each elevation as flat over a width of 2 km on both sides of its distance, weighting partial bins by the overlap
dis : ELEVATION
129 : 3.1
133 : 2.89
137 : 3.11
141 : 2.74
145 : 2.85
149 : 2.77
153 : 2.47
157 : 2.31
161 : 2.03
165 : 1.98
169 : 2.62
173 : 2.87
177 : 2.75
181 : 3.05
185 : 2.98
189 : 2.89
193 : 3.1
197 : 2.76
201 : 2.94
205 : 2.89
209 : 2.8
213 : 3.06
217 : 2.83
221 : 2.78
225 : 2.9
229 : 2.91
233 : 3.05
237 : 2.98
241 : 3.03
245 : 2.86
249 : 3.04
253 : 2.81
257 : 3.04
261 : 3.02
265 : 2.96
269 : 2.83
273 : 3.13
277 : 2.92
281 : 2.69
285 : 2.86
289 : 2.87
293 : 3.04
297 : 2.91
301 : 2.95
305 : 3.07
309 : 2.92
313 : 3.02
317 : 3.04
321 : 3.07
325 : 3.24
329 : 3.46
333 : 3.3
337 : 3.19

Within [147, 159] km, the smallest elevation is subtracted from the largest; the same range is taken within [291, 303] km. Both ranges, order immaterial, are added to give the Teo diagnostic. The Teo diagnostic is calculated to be 0.59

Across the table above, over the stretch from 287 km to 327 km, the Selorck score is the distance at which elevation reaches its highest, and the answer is 325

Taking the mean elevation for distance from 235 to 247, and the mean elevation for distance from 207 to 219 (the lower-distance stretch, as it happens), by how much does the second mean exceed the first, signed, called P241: -0.060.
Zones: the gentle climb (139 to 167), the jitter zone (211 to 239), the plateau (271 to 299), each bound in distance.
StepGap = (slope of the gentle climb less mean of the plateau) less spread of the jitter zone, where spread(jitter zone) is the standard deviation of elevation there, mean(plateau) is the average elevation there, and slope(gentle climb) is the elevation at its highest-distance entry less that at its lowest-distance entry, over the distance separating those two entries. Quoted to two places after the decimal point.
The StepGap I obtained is -3.05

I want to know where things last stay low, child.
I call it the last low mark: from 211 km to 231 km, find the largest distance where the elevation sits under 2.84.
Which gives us 221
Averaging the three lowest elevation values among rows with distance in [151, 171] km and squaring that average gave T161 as 4.4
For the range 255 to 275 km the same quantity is 8.6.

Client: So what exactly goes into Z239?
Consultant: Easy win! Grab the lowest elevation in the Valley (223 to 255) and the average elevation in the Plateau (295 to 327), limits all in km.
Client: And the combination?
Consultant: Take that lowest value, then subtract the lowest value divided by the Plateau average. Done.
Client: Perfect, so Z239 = 1.9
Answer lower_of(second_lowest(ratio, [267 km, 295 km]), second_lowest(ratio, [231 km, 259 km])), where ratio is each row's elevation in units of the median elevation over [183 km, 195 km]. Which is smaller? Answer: 0.950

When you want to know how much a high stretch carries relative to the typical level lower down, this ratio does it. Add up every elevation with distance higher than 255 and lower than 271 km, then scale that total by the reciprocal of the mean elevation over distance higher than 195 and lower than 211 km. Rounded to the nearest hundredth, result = 4.16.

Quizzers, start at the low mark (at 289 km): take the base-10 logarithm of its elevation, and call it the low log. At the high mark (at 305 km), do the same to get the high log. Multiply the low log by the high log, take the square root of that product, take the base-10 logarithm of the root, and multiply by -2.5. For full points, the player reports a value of 0.81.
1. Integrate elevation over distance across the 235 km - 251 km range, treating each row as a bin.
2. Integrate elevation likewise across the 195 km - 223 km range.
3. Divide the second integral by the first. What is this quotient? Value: 1.7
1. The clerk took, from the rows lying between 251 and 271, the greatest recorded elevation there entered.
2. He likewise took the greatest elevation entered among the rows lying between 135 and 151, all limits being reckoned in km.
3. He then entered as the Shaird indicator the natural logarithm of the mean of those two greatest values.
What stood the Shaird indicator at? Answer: 1.12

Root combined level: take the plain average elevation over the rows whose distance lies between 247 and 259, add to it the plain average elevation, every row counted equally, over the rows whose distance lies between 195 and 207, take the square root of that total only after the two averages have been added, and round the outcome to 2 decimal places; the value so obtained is 2.41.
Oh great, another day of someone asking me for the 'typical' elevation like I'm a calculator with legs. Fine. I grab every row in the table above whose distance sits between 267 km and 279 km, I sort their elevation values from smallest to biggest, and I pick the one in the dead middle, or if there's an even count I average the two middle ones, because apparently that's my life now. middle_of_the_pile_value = 2.92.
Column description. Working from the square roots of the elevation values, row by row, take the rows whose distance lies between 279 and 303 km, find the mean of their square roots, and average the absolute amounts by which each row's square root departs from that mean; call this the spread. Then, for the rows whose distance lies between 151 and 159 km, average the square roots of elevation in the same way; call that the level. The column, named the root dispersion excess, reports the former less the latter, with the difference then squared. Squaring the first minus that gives 2.32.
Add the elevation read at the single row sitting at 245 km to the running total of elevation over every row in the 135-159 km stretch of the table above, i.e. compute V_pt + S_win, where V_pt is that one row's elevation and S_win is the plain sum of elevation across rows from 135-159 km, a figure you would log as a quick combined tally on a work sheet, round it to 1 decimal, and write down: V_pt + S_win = 19.1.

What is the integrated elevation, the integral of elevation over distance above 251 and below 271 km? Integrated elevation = 58.6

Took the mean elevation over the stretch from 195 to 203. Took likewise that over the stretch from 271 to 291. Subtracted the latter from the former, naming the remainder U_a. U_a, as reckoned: 0.0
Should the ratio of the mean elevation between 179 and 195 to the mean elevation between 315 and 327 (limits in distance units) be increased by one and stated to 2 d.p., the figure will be 1.96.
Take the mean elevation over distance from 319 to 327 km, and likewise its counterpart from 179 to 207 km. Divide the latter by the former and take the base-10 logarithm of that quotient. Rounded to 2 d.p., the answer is -0.03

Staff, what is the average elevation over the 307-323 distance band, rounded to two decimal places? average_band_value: 3.01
